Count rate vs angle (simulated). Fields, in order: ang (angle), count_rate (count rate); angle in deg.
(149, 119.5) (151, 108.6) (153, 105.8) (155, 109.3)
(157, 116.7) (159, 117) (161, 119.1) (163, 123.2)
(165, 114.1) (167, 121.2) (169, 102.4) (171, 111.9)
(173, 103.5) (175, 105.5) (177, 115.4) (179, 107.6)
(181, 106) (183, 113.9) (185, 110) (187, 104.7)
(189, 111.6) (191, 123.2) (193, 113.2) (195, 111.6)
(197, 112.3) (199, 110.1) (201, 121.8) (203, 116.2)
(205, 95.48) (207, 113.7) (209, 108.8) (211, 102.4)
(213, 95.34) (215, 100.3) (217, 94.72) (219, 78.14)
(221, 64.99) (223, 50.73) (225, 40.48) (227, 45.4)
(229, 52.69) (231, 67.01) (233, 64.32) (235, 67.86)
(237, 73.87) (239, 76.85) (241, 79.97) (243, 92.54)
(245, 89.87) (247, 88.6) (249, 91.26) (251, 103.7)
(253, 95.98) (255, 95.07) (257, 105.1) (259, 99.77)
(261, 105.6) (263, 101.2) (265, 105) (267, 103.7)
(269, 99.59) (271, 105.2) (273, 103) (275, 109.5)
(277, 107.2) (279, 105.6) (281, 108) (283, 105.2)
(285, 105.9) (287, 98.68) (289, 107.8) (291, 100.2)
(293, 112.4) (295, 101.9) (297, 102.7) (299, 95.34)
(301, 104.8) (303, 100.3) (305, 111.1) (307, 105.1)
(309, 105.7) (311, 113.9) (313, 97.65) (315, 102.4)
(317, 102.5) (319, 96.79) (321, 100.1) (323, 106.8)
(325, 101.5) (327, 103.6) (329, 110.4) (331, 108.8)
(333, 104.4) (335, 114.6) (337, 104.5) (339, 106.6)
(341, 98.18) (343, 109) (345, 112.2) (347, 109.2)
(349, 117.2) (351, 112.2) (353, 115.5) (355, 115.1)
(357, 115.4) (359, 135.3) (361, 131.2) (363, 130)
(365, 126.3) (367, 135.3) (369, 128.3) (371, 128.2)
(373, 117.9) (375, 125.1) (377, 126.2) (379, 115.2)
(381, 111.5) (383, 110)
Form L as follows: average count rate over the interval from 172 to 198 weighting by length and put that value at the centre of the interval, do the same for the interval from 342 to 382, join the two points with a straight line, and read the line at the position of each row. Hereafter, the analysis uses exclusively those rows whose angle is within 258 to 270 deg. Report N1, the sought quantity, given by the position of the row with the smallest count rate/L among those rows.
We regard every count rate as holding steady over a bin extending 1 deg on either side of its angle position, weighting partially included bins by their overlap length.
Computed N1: 269 deg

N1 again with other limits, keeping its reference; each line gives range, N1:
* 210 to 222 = 221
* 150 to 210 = 205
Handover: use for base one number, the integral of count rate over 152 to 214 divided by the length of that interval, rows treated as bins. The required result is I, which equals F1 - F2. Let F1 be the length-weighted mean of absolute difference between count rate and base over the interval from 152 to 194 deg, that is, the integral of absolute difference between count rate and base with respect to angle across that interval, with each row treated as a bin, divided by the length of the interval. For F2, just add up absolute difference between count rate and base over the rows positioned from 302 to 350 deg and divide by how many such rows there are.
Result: -1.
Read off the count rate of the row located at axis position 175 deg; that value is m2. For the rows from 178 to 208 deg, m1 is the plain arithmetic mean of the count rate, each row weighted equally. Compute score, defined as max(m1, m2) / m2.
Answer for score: 1.06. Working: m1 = 111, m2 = 105.5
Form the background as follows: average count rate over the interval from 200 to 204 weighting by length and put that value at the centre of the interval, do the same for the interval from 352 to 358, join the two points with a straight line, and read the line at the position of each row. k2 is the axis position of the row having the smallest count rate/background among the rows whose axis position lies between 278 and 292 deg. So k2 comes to 287 deg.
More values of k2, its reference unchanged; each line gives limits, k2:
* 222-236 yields 225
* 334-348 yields 341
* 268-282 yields 269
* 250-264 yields 255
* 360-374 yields 373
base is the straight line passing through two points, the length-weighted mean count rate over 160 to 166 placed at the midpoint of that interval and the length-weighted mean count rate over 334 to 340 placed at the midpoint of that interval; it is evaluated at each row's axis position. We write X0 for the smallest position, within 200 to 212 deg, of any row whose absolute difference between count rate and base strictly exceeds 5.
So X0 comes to 201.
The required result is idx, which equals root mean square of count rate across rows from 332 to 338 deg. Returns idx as 108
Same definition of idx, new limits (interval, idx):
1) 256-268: 103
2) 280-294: 106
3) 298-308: 103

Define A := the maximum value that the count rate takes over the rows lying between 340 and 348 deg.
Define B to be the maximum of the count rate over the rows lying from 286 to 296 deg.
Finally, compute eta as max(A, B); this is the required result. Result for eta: 112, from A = 112.2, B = 112.4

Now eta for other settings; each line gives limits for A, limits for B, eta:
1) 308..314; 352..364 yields 135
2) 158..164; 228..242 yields 123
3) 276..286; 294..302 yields 108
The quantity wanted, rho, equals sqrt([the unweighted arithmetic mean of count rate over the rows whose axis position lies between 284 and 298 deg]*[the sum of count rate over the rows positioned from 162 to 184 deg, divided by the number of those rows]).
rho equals 108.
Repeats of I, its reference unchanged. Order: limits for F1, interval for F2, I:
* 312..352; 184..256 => -16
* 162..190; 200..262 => -21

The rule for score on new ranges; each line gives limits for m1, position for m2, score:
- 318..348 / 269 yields 1.06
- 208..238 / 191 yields 1.00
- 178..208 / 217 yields 1.18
